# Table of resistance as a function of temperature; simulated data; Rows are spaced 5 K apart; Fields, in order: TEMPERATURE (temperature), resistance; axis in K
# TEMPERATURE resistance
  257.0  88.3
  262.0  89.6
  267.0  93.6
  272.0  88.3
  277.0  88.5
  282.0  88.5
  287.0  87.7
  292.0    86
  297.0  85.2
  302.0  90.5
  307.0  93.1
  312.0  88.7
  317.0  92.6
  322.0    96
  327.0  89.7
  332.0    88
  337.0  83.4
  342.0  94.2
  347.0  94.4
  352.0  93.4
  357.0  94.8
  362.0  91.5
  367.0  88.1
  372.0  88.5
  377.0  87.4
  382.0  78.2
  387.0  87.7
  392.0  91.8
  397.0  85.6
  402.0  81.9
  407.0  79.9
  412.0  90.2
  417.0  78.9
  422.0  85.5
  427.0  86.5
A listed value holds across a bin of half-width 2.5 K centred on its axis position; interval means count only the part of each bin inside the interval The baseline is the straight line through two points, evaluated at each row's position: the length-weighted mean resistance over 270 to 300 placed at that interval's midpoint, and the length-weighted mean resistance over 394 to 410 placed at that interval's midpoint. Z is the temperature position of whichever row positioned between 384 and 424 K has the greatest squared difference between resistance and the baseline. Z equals 392.0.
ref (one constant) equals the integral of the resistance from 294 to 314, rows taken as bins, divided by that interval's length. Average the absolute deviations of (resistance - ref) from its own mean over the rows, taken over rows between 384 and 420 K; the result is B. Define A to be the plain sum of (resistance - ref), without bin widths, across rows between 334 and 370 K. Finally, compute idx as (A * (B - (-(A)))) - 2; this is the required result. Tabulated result 274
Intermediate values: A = 15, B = 4.2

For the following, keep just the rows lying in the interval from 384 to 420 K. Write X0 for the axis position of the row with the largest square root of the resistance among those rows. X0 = 392.0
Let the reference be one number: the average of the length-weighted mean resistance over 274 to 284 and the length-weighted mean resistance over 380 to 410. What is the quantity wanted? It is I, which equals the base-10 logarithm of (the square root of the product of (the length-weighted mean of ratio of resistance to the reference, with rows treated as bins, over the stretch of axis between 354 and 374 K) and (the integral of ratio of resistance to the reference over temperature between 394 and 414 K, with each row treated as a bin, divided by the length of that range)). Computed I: 0.0057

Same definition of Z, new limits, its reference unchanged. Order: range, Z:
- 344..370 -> 357.0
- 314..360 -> 357.0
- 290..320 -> 307.0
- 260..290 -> 267.0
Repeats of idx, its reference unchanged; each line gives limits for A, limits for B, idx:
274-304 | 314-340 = 54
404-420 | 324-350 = 290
